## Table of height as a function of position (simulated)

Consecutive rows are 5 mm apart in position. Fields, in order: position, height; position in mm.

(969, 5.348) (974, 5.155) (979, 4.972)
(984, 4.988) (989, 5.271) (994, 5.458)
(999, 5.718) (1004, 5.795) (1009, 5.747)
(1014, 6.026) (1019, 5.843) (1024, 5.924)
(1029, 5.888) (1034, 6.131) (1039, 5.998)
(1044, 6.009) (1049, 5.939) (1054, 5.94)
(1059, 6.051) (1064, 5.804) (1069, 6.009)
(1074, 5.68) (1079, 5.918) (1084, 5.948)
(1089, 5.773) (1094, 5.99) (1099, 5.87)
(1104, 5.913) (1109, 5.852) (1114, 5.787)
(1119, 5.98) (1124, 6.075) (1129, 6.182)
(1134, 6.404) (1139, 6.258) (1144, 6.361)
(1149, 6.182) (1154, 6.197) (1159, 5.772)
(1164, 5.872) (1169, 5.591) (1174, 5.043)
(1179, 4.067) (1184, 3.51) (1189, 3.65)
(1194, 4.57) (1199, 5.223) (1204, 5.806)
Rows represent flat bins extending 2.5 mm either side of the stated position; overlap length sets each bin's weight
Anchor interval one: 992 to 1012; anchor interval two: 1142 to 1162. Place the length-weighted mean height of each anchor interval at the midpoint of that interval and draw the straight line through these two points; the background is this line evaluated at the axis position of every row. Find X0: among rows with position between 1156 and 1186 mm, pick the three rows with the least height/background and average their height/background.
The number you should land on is 0.68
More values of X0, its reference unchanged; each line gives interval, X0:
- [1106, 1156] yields 0.98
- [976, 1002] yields 0.90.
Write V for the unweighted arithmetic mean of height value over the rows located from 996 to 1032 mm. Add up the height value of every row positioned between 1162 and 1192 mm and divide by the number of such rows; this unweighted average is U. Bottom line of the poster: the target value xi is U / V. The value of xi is 0.79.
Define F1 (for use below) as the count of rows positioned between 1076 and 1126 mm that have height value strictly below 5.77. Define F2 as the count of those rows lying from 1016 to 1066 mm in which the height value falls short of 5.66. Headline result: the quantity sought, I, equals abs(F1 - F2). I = 0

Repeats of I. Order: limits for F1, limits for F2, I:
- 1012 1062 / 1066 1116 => 0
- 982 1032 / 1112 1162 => 5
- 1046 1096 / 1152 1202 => 6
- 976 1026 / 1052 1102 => 6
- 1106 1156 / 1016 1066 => 0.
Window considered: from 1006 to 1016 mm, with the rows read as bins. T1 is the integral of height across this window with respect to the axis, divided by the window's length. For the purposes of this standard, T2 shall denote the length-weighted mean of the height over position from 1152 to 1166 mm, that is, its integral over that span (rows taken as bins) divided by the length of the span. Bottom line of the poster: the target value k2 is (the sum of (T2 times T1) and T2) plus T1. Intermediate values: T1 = 5.87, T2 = 5.94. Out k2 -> 46.7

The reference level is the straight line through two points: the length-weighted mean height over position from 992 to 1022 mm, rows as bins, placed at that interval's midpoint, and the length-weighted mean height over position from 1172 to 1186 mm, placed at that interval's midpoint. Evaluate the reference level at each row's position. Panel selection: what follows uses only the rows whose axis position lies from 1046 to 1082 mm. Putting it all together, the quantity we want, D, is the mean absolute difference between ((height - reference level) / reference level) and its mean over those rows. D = 0.023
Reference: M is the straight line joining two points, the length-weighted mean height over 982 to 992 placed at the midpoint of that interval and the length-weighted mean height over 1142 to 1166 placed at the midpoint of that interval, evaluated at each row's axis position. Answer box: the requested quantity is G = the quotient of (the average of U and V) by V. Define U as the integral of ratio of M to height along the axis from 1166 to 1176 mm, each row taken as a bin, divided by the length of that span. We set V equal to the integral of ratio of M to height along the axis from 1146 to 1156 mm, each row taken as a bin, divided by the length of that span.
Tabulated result 1.09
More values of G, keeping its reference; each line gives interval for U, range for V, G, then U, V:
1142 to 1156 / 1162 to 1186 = 0.86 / 0.97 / 1.33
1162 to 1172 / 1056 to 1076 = 1.07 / 1.08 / 0.95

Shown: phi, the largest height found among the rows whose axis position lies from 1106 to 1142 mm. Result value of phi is 6.404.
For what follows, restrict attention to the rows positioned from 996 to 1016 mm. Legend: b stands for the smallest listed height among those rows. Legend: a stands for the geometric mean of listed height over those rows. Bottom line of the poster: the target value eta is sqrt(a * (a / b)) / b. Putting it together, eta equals 0.426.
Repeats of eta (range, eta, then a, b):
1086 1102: 0.424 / 5.88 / 5.773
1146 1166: 0.433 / 6.00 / 5.772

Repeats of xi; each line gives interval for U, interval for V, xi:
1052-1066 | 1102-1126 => 1.00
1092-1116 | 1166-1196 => 1.34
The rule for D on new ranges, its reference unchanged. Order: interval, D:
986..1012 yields 0.041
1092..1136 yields 0.056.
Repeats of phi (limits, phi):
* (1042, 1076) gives 6.051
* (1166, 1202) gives 5.591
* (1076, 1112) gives 5.99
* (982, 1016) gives 6.026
